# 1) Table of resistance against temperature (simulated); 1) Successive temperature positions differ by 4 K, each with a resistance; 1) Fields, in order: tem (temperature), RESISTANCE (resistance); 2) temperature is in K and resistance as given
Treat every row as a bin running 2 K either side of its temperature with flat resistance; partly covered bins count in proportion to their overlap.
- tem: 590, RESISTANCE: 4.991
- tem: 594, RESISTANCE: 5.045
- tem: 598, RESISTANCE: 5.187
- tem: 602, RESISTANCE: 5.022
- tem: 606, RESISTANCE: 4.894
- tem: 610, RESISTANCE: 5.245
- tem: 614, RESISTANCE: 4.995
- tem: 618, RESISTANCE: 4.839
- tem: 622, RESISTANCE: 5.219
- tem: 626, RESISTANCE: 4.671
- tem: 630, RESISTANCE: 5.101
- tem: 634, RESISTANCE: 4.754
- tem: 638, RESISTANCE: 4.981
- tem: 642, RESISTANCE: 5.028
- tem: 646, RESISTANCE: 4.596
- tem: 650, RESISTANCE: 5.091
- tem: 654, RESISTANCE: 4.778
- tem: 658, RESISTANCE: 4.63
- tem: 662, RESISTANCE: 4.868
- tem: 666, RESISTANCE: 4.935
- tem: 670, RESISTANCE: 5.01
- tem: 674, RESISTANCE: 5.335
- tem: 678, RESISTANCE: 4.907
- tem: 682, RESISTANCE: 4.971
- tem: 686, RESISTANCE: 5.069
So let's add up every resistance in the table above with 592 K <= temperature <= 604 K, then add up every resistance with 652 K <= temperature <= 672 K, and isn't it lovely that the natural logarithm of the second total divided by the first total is 0.46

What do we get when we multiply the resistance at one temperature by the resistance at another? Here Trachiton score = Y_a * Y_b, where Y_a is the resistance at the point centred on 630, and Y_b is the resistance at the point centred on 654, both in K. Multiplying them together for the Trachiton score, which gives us 24.4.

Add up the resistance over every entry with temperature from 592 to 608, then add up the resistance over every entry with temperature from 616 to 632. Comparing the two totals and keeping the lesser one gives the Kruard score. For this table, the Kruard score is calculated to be 19.8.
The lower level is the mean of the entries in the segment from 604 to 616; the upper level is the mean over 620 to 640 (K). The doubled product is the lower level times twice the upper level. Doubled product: 49.9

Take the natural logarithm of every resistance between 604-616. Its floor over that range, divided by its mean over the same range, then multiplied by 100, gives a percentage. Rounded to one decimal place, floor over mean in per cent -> 98.2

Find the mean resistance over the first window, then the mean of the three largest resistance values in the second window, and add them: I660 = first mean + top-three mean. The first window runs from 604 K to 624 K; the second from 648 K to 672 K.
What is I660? 10.1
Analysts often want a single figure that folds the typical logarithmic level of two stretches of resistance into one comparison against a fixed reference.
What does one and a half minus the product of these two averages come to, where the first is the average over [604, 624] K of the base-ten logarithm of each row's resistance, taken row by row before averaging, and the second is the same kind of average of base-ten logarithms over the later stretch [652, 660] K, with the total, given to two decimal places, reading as 1.03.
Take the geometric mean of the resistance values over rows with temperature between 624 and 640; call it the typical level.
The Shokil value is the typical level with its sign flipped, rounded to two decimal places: -4.87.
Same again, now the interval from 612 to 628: -4.93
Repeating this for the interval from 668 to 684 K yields -5.05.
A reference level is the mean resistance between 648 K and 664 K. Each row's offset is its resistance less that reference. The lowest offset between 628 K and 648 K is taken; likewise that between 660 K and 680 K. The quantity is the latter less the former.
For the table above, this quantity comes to 0.27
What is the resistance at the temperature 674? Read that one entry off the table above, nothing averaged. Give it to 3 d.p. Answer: 5.335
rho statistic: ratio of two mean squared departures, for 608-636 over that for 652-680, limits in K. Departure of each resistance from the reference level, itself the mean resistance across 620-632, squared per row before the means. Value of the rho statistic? 1.0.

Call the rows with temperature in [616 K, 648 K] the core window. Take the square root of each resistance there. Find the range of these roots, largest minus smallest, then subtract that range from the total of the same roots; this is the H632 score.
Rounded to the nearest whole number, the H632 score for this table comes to 18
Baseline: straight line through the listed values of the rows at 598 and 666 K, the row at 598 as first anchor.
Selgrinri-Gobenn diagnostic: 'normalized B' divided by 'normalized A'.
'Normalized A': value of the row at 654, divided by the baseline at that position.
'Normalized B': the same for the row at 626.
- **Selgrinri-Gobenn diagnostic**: 0.96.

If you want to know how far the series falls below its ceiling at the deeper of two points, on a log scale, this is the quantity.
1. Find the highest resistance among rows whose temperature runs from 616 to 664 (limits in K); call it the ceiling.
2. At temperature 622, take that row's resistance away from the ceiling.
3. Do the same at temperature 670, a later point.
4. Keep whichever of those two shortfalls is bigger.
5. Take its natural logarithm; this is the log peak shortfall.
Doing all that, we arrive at -1.6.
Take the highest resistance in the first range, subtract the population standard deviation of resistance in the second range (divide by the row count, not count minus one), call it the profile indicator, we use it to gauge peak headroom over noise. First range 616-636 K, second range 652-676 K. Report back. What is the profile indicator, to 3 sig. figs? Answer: 5.00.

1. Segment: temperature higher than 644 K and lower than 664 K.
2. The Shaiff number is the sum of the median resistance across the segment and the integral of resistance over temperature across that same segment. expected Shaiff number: 101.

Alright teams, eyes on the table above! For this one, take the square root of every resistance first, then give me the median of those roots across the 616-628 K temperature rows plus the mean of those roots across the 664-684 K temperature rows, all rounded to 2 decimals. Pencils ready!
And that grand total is 4.44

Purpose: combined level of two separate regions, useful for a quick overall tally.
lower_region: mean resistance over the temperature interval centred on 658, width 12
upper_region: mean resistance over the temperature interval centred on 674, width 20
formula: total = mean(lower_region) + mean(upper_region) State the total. 9.8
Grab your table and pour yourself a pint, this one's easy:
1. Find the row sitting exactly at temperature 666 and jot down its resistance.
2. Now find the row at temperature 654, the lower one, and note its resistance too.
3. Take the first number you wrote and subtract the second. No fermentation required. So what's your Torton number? 0.16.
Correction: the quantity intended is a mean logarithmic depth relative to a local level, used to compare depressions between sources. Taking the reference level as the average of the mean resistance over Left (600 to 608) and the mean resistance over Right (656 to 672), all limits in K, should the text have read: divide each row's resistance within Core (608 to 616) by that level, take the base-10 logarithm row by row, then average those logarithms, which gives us 0.018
